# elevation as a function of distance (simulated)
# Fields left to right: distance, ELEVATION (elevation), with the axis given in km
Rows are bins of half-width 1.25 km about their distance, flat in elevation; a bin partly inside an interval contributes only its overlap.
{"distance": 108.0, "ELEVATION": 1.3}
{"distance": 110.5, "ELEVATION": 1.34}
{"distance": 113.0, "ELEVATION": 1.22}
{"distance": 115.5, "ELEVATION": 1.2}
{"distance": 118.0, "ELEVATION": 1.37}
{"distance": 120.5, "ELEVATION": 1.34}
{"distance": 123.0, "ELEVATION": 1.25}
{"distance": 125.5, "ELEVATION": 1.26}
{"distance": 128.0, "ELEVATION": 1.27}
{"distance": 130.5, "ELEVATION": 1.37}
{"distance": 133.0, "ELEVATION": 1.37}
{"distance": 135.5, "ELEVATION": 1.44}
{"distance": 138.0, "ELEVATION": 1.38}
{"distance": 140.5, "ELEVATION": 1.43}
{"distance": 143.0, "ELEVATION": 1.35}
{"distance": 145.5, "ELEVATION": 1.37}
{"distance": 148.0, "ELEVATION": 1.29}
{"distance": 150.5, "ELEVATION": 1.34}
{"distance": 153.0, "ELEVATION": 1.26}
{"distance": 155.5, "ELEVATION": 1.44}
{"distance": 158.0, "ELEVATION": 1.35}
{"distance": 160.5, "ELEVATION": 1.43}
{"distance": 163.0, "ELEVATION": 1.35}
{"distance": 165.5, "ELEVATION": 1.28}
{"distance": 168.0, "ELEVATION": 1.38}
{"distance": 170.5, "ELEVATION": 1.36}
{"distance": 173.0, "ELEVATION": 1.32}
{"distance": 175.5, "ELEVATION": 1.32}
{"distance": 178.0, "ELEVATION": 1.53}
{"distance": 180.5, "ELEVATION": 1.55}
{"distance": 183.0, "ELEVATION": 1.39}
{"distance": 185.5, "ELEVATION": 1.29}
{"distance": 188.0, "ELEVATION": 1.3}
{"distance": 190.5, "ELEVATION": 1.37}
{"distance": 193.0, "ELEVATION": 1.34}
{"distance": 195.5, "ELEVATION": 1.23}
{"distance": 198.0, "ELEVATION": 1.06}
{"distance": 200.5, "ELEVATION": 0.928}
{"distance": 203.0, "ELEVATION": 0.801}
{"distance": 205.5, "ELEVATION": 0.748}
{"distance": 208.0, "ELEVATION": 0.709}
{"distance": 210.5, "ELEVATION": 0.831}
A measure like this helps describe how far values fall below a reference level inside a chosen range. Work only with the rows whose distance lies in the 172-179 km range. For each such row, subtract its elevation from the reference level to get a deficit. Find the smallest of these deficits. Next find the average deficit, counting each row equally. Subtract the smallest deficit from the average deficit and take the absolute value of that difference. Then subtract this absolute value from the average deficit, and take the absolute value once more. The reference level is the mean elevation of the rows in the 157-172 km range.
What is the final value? 0.17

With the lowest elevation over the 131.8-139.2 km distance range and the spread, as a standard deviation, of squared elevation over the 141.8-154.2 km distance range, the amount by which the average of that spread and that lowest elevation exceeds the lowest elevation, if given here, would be -0.63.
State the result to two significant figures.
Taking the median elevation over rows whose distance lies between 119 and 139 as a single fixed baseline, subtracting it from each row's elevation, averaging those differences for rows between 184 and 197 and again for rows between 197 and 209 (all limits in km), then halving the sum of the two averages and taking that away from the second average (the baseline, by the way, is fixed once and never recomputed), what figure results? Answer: -0.23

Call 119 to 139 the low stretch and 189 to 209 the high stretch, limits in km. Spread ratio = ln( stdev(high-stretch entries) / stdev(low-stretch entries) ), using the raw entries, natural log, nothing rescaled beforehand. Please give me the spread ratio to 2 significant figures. 1.4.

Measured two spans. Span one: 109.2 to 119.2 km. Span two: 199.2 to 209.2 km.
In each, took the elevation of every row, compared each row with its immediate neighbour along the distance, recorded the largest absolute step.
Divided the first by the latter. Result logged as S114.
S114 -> 1.3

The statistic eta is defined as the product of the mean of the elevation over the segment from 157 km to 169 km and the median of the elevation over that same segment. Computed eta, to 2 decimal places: 1.83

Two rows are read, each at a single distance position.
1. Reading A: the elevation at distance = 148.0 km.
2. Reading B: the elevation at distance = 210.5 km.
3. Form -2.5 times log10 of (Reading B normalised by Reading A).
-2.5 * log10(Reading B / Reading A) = 0.48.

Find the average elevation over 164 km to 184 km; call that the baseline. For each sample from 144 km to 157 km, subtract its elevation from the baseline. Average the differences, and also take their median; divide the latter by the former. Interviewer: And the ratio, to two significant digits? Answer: 1.0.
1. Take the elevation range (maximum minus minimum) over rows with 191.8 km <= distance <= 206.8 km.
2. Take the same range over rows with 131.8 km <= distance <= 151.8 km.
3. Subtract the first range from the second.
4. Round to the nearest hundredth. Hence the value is -0.44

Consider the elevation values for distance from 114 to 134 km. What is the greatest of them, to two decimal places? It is 1.37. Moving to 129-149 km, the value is 1.44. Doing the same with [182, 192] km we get 1.39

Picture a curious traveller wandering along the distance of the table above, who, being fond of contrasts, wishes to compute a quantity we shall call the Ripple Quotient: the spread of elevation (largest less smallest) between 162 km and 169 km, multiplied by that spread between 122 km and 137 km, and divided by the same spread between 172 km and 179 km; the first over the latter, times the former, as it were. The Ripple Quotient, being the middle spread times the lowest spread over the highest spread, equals 0.090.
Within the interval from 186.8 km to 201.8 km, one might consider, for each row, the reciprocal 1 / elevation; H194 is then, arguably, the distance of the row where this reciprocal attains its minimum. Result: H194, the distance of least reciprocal 190.5 km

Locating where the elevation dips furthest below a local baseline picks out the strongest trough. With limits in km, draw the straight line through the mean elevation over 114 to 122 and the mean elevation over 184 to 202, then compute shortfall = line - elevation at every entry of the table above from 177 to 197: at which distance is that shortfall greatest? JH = 195.5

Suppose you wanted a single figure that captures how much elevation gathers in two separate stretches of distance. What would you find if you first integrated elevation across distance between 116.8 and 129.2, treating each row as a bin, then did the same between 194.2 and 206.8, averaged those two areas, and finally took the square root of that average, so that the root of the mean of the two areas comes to 3.75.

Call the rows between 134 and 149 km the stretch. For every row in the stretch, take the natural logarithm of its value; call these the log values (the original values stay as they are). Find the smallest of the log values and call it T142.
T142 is 0.255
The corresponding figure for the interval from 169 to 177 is 0.278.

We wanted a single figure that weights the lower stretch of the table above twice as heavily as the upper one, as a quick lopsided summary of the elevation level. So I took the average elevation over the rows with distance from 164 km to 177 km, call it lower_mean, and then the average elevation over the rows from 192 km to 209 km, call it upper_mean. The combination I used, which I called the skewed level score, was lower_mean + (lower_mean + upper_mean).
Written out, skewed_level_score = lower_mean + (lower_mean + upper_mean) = 3.64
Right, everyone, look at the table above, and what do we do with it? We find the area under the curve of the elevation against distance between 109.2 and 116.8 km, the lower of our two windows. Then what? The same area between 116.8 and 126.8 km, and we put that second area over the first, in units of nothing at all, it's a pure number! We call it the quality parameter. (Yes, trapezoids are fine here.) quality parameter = 1.4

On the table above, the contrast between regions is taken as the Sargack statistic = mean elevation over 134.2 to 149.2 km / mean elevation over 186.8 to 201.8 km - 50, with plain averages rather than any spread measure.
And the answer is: -48.9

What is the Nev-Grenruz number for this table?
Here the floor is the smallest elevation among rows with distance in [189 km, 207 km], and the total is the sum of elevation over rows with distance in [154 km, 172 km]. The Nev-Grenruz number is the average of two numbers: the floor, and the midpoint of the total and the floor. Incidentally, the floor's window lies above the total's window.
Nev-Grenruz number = 2.96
